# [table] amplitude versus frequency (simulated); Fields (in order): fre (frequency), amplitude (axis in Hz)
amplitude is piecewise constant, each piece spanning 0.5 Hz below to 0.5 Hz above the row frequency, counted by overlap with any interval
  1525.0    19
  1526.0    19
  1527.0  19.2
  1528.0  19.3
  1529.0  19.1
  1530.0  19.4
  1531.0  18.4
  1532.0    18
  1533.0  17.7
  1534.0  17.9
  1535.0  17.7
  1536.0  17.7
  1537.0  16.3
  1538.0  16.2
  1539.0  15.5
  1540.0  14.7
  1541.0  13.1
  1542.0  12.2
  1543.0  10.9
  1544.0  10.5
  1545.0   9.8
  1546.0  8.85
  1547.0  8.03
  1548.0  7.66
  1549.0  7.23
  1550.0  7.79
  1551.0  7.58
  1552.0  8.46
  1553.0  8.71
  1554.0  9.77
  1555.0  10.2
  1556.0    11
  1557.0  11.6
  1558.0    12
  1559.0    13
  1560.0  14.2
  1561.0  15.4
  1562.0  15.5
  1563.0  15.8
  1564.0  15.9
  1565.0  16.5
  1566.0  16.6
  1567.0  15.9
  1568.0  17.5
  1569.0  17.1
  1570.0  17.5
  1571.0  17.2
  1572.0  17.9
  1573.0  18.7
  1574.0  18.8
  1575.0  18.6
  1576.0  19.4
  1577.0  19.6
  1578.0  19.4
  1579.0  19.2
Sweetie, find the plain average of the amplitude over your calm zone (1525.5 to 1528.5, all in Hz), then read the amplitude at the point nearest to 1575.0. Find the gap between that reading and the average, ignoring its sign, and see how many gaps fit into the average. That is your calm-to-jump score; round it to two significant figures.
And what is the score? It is 34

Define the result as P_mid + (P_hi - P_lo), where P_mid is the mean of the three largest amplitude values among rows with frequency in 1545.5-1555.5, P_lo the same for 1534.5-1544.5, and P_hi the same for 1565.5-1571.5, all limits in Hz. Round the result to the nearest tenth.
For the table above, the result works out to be 9.8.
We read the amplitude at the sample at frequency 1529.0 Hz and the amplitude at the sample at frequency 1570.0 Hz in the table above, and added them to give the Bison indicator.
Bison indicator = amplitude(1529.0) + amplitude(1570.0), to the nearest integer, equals 37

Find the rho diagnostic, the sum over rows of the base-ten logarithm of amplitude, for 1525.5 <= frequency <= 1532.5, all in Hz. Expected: 8.9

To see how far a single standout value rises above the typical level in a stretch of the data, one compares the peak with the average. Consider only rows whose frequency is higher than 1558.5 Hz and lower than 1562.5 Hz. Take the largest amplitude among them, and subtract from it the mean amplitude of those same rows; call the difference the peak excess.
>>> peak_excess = 1.0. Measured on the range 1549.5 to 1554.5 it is 1.3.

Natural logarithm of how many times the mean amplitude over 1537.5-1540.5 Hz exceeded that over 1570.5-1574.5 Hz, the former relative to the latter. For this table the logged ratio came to -0.2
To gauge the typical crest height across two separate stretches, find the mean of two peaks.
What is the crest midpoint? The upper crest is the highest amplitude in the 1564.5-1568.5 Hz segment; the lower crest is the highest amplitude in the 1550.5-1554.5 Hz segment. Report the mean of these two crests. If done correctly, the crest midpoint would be 13.6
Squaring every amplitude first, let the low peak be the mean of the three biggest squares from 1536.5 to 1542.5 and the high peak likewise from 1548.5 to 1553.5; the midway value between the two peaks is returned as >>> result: 163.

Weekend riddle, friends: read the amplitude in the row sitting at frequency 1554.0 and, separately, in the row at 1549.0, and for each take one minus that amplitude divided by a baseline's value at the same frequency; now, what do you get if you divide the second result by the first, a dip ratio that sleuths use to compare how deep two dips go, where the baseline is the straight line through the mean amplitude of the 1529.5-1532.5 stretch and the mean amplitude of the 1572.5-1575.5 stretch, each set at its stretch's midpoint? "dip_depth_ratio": 1.3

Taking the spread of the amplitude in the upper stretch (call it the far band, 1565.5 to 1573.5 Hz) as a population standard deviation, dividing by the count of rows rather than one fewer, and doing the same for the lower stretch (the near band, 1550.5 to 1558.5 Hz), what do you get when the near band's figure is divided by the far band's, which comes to 1.9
